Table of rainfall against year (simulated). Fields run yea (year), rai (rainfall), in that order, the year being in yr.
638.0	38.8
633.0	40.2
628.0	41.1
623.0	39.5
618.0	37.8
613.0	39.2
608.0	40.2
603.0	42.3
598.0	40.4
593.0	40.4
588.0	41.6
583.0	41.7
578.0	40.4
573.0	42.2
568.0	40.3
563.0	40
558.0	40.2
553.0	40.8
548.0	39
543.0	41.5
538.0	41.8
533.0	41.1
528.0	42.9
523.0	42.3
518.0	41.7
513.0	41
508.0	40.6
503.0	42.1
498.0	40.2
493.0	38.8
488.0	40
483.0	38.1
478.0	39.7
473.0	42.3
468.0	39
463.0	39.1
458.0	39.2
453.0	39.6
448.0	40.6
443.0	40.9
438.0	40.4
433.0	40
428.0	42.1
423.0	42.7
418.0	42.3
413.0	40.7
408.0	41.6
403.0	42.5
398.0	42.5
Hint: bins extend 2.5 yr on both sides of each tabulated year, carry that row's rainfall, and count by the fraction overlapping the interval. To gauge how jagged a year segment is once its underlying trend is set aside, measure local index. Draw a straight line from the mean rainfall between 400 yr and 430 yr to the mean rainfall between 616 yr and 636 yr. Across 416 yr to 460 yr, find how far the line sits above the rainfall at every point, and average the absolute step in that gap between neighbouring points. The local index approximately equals 0.7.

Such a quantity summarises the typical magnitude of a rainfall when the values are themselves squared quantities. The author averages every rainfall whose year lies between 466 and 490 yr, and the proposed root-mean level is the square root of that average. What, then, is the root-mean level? 6.31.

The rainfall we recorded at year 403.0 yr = 42.5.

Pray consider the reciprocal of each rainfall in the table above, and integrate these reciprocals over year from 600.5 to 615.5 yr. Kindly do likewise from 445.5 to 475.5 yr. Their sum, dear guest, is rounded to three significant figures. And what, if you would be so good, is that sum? 1.12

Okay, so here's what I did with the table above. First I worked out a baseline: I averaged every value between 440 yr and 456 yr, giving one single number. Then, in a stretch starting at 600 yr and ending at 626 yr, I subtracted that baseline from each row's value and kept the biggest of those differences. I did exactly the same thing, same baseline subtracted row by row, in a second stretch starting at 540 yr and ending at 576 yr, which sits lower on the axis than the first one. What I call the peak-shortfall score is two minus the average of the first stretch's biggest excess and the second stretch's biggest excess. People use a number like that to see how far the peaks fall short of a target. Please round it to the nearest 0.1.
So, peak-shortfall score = 0.1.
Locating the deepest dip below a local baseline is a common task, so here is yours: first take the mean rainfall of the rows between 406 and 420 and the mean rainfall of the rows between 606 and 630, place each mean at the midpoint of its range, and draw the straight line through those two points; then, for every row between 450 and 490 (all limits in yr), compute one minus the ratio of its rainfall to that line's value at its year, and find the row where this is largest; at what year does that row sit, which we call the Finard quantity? 483.0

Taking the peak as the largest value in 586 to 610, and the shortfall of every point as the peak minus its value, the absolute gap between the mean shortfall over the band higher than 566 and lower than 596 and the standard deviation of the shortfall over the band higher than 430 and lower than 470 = 0.5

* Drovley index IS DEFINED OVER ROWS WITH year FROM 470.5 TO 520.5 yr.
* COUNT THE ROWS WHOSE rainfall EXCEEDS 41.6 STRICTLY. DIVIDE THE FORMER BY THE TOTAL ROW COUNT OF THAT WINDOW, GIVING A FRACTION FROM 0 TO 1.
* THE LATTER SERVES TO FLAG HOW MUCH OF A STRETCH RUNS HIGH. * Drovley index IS 0.30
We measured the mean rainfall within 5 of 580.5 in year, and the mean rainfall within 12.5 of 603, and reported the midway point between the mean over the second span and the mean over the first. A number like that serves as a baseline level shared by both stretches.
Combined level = 40.8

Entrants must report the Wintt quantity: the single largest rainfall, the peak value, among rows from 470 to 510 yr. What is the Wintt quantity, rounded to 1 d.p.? 42.3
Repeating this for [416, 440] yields 42.7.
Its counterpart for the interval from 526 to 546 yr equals 42.9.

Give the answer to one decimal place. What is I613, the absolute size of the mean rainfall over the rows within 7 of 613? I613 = 39.1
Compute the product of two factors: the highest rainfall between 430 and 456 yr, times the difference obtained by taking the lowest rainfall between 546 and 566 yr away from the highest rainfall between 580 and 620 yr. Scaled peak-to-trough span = 135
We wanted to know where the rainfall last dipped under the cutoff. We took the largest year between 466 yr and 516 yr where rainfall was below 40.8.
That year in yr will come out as 508.0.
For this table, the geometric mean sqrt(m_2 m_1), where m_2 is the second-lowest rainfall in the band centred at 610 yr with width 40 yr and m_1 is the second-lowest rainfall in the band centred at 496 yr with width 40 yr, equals 39.0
